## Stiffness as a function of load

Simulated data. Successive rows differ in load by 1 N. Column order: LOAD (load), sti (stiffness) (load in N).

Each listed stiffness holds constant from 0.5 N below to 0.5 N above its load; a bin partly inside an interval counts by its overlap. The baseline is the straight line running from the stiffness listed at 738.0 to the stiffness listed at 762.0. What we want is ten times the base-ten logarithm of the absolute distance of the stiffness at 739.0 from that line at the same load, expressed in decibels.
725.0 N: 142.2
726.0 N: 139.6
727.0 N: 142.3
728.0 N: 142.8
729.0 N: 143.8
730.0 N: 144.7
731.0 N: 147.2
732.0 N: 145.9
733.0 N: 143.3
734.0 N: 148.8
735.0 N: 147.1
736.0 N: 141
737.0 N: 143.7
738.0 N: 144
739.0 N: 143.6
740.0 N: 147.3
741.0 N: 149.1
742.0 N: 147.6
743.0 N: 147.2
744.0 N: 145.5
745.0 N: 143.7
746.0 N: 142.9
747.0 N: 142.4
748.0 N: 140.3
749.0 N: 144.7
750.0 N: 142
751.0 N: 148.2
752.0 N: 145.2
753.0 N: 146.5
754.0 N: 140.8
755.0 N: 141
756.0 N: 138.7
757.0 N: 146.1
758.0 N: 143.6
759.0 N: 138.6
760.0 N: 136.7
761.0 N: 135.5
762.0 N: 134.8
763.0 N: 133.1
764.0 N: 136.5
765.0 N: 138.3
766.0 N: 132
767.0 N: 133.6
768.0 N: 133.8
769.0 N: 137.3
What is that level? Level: -18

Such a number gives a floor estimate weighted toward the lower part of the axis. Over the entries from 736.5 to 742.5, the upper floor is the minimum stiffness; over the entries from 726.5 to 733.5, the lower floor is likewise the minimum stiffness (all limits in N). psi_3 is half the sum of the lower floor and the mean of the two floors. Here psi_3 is 143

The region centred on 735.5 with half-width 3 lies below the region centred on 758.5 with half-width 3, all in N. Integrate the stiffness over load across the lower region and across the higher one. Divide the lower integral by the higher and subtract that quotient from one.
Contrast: -0.034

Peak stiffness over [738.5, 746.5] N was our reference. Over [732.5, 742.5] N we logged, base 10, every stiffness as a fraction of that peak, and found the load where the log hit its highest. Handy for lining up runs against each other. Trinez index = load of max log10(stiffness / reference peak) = 741.0 N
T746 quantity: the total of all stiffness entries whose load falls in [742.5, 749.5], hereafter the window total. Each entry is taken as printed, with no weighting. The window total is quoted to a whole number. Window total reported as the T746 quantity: 1007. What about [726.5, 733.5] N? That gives 1010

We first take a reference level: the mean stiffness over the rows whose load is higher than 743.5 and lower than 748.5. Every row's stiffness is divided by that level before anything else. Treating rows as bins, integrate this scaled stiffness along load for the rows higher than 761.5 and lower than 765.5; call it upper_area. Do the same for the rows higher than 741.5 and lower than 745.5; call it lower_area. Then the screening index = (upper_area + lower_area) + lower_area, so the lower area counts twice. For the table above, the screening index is 12.0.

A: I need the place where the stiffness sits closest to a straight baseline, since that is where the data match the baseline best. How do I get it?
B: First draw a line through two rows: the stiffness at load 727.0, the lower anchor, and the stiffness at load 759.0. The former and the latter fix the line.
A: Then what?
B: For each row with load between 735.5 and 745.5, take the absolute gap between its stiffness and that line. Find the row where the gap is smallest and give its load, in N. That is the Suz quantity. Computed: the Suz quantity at 736.0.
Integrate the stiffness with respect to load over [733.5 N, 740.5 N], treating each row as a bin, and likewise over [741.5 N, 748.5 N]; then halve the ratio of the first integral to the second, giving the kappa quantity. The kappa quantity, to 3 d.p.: 0.503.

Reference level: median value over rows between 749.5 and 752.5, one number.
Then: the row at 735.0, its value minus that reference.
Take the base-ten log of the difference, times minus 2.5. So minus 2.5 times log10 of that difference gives -0.70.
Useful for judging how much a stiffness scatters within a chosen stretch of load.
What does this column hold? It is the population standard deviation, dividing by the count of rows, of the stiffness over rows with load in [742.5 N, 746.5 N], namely 1.66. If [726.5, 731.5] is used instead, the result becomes 1.73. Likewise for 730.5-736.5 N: 2.63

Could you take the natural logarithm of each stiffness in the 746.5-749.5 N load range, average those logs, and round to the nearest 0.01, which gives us 4.96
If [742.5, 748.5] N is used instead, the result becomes 4.97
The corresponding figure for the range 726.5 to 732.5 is 4.97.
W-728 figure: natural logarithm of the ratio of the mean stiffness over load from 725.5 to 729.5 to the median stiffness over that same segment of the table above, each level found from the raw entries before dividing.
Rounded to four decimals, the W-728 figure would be -0.0030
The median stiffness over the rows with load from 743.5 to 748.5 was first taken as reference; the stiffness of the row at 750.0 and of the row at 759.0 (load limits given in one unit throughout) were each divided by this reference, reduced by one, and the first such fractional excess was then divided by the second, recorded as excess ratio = 0.21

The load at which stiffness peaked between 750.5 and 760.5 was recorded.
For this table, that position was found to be 751.0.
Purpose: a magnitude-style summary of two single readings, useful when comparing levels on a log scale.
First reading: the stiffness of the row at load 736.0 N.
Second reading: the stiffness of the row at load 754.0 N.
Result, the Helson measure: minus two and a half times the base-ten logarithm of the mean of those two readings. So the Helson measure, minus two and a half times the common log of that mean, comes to -5.37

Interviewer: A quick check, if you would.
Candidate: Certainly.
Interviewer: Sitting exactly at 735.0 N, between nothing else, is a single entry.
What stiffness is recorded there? 147.1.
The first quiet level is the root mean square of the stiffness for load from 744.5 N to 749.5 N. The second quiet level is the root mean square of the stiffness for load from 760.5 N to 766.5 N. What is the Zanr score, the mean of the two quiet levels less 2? 136.9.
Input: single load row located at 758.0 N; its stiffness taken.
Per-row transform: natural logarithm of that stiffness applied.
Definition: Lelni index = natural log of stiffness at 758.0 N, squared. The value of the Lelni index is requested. 24.67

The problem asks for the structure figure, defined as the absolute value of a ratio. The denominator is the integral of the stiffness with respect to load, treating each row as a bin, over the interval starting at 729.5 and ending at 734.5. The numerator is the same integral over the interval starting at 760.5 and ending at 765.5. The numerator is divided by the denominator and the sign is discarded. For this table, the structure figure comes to 0.93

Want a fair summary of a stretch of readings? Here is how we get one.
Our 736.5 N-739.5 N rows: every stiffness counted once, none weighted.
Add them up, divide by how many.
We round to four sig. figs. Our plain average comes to 143.8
